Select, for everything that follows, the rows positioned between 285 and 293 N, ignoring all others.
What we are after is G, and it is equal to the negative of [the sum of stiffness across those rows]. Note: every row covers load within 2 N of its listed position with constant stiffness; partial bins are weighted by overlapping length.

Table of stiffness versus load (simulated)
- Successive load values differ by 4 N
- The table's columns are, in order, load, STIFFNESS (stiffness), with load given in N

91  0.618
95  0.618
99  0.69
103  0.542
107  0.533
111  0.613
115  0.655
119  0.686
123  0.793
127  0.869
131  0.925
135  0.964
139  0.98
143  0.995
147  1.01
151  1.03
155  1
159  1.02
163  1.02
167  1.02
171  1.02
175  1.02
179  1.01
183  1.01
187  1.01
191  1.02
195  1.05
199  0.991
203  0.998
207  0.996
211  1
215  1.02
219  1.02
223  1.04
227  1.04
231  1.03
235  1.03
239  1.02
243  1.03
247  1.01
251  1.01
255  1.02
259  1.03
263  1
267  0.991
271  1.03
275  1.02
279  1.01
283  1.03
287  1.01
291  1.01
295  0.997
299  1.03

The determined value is -2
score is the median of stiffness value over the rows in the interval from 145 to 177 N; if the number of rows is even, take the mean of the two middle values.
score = 1.02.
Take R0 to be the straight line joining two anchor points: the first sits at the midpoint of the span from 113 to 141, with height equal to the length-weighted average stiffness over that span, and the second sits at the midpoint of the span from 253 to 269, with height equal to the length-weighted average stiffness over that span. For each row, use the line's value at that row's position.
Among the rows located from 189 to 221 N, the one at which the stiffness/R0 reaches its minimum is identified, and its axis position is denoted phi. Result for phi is 211 N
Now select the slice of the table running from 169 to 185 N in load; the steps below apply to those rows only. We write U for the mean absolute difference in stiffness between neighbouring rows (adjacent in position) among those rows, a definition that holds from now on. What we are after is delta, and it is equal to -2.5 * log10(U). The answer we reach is 6.2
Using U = 0.003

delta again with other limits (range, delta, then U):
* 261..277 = 4.3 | 0.019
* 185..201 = 3.7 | 0.033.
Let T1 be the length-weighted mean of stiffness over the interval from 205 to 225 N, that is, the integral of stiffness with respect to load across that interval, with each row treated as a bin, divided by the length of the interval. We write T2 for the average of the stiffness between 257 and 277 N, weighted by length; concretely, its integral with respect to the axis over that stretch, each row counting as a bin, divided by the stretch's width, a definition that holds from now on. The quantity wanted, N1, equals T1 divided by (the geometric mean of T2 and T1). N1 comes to 1.000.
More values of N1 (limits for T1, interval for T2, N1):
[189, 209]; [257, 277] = 0.998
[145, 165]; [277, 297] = 1.002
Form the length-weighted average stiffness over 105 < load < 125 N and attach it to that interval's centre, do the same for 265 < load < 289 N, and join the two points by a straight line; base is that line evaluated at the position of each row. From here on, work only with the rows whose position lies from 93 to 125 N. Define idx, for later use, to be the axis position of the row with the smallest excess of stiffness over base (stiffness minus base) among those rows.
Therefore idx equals 107 N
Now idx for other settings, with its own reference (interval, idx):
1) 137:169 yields 167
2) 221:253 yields 251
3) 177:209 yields 207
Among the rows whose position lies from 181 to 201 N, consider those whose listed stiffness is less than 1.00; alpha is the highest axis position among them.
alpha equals 199 N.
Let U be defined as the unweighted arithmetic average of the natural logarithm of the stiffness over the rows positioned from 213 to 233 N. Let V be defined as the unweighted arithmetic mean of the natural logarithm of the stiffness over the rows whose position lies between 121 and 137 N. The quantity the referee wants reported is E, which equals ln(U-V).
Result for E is -1.9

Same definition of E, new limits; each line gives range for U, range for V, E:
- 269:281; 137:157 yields -4.1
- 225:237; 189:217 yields -3.8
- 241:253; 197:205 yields -3.8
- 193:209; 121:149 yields -2.5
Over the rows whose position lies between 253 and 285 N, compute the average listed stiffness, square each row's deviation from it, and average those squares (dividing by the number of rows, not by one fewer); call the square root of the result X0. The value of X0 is 0.014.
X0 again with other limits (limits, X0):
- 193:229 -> 0.021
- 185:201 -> 0.021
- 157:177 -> 0.000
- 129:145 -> 0.026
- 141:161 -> 0.013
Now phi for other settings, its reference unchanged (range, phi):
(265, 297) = 295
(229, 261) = 251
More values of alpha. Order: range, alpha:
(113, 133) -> 131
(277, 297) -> 295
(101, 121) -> 119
